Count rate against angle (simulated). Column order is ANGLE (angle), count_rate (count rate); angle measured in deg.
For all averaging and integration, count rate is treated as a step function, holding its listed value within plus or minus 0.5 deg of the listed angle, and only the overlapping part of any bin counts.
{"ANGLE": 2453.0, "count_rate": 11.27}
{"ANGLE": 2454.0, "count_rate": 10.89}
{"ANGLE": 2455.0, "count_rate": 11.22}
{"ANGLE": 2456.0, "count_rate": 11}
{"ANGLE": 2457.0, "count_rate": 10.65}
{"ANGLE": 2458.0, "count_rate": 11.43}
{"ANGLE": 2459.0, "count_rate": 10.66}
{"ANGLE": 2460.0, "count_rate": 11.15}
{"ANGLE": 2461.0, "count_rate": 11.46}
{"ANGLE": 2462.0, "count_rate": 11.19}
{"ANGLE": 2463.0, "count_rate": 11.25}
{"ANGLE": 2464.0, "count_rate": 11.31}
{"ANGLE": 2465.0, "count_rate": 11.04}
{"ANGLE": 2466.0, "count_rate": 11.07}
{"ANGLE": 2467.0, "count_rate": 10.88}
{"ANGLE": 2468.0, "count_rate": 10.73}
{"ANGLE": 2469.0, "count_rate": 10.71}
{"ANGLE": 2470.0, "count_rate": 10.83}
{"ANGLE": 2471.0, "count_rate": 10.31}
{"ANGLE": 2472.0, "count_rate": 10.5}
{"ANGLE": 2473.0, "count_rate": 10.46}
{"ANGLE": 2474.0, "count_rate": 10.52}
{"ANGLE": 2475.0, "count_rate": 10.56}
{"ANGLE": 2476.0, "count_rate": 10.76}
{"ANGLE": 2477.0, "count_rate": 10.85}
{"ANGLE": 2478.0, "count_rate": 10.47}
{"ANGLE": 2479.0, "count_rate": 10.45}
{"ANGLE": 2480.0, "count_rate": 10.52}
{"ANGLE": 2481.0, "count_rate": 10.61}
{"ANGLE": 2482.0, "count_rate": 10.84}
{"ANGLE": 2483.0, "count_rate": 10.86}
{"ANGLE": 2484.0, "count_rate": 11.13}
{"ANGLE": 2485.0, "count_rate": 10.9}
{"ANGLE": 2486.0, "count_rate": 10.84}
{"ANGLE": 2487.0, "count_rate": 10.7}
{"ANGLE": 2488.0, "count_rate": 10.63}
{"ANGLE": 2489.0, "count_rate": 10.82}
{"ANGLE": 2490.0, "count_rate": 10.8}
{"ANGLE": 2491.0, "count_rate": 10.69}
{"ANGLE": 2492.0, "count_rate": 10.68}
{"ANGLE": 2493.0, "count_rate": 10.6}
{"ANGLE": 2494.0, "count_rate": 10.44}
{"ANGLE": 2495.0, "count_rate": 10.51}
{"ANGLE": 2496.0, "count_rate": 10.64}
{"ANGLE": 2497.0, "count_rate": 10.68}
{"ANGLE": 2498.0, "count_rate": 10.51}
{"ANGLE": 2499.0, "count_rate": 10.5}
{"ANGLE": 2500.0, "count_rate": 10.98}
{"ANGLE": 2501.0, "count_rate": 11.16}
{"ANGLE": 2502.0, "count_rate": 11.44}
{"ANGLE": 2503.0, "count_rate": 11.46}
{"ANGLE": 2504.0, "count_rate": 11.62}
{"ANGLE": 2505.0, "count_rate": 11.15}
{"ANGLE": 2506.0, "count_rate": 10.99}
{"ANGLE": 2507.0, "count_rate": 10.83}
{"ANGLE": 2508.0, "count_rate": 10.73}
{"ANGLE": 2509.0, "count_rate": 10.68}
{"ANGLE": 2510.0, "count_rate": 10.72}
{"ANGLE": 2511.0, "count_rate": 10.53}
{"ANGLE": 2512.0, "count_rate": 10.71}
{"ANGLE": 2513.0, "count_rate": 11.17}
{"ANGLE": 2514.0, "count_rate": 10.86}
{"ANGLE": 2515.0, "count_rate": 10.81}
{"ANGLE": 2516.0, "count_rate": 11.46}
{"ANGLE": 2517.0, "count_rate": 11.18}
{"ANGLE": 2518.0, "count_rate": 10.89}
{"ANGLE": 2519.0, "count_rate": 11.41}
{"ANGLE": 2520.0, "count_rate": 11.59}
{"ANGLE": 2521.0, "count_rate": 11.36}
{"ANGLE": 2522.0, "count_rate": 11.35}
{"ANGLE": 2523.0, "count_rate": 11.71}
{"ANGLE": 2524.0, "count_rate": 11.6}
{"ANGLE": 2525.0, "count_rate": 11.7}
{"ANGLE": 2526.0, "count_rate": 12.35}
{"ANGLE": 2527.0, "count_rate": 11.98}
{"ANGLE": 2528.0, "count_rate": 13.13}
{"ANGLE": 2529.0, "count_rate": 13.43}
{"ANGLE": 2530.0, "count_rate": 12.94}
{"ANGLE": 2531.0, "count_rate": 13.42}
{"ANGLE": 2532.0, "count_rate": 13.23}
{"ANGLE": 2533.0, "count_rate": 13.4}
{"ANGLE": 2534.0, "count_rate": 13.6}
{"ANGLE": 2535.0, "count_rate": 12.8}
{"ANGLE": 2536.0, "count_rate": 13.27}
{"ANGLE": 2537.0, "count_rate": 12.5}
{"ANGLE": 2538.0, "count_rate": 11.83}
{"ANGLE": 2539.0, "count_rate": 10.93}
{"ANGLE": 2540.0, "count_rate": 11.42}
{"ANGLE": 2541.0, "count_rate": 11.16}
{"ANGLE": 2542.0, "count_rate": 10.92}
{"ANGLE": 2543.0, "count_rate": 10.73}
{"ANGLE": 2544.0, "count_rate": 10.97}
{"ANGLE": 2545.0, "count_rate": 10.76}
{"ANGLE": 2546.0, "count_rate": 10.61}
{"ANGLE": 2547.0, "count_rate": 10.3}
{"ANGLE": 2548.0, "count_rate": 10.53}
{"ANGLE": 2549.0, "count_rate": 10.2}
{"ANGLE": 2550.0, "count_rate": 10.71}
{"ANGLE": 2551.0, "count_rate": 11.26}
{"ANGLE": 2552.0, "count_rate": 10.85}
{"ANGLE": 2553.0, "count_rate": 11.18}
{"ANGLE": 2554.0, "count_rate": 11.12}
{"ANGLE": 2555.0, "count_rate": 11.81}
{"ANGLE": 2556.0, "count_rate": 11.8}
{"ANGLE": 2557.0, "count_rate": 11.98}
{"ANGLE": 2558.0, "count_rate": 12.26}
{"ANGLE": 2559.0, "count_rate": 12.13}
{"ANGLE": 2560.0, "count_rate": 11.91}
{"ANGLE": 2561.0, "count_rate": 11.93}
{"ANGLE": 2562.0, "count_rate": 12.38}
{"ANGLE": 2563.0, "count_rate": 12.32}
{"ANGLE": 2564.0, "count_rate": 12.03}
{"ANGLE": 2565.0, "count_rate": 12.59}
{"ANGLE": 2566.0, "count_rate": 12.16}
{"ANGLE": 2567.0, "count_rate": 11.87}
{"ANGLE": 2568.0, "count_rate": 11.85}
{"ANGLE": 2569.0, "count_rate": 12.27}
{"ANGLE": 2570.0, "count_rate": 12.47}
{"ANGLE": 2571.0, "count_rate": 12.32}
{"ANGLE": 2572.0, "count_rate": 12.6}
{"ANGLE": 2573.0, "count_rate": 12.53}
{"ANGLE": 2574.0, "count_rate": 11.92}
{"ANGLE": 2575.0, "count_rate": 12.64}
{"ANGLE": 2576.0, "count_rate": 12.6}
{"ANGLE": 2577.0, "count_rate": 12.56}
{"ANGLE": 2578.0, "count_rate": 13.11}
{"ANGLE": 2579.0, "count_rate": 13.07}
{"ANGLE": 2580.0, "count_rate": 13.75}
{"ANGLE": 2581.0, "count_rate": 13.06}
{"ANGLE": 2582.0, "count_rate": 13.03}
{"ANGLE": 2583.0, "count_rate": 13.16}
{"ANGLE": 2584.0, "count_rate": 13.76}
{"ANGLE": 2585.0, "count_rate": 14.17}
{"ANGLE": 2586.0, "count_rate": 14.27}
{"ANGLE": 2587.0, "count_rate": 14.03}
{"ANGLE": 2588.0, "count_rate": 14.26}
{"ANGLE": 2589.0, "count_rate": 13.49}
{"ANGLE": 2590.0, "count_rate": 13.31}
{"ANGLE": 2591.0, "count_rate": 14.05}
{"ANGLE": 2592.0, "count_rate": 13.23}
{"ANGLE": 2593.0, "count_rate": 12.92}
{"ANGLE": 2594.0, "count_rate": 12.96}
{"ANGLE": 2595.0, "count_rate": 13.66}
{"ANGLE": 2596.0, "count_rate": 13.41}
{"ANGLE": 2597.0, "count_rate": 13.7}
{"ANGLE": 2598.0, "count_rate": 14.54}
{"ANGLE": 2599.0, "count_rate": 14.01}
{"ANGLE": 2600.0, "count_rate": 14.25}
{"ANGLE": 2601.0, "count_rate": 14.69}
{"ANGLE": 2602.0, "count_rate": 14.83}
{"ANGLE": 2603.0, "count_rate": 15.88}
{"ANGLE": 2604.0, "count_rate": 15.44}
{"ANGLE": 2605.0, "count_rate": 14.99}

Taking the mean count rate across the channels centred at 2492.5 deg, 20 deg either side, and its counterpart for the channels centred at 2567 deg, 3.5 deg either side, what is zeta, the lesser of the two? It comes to 10.8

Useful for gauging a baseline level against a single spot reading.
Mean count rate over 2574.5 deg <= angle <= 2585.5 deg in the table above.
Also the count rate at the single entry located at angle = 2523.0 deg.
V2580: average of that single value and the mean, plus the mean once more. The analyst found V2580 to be 25.6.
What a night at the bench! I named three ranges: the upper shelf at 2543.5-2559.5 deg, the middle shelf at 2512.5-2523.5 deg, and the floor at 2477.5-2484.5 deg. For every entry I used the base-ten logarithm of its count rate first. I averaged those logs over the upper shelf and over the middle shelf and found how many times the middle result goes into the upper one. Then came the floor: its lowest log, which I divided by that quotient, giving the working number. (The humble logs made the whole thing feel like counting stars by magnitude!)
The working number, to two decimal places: 1.02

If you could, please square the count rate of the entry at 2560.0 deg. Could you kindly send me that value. 142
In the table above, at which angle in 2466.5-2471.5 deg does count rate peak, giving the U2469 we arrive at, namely 2467.0 deg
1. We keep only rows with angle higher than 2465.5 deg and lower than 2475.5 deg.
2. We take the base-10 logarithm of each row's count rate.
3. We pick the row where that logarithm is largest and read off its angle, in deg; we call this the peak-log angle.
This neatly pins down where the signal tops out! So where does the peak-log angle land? 2466.0 deg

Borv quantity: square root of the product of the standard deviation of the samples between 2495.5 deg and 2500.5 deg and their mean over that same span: 1.4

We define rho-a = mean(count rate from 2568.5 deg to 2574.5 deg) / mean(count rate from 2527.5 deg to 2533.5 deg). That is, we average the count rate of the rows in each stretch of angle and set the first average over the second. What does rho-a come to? 0.93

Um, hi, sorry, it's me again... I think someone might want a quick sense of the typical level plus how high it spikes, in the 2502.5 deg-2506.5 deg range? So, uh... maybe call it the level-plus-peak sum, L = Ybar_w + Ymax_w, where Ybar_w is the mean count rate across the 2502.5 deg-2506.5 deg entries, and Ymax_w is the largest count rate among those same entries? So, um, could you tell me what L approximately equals 22.9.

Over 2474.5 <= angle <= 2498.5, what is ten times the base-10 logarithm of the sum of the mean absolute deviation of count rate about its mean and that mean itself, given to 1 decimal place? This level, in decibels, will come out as 10.3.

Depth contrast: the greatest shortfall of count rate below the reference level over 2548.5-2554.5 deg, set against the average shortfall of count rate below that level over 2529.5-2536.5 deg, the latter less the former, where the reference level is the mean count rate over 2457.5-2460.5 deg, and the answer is -3.0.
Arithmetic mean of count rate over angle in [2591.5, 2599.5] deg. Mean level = 13.6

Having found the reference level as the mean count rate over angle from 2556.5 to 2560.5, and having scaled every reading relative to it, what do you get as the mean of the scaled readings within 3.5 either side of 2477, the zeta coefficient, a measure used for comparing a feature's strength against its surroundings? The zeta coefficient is 0.88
